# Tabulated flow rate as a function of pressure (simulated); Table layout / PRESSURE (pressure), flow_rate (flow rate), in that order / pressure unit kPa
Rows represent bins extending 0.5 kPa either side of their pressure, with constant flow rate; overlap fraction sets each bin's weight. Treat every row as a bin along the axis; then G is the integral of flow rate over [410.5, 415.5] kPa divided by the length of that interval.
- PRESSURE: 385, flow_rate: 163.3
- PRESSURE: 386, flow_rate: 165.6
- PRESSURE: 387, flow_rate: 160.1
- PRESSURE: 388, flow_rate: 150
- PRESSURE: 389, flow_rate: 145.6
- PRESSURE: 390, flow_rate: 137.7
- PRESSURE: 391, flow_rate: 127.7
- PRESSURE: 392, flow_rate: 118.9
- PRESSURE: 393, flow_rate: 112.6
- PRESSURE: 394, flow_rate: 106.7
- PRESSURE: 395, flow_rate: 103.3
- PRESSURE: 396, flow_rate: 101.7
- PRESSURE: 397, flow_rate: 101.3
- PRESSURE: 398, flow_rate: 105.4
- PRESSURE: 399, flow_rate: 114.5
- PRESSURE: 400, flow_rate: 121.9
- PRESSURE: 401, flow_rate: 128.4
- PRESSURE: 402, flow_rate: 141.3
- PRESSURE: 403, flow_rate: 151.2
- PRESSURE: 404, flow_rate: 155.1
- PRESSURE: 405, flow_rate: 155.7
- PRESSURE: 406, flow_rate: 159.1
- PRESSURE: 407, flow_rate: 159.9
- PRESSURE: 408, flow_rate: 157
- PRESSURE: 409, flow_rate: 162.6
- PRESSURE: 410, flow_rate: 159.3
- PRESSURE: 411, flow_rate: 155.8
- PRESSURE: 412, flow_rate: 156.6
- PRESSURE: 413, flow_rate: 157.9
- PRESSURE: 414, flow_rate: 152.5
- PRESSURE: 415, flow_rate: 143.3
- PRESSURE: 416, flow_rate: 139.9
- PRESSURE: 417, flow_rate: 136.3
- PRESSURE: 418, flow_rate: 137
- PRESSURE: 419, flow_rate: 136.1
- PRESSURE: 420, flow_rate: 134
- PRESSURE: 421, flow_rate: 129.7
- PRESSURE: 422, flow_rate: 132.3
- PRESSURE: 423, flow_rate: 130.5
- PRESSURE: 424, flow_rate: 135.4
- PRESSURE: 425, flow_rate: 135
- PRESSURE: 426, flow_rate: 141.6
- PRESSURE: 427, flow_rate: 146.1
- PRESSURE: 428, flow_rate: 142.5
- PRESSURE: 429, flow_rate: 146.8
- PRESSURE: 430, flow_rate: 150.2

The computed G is 153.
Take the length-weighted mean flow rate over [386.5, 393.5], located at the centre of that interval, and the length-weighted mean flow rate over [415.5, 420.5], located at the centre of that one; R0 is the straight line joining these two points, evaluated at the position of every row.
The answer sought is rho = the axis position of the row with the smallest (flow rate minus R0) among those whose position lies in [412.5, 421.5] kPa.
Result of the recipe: 421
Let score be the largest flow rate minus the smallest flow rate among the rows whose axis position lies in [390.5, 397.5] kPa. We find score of 26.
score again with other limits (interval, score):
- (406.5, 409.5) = 6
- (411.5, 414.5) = 5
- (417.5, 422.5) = 7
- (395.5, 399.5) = 13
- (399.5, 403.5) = 29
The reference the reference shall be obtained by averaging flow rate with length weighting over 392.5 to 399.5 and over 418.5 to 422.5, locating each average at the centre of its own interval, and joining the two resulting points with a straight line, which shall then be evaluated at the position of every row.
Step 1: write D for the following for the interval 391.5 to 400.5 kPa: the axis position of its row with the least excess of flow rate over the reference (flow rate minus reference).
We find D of 397 kPa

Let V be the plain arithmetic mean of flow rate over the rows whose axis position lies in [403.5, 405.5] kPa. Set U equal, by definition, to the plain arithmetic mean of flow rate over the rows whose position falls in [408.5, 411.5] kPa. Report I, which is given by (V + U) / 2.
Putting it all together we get 157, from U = 159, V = 155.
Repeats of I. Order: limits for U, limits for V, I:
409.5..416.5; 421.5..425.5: 143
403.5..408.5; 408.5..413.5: 158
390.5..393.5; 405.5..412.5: 139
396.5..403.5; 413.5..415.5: 136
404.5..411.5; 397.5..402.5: 140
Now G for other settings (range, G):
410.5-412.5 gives 156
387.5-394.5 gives 128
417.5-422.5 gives 134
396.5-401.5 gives 114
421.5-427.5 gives 137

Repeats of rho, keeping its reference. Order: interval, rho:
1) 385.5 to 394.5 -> 394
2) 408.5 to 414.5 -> 414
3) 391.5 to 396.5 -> 396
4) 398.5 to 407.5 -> 399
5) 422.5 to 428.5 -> 423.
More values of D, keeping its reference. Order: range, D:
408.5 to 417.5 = 417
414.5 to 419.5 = 419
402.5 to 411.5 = 411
